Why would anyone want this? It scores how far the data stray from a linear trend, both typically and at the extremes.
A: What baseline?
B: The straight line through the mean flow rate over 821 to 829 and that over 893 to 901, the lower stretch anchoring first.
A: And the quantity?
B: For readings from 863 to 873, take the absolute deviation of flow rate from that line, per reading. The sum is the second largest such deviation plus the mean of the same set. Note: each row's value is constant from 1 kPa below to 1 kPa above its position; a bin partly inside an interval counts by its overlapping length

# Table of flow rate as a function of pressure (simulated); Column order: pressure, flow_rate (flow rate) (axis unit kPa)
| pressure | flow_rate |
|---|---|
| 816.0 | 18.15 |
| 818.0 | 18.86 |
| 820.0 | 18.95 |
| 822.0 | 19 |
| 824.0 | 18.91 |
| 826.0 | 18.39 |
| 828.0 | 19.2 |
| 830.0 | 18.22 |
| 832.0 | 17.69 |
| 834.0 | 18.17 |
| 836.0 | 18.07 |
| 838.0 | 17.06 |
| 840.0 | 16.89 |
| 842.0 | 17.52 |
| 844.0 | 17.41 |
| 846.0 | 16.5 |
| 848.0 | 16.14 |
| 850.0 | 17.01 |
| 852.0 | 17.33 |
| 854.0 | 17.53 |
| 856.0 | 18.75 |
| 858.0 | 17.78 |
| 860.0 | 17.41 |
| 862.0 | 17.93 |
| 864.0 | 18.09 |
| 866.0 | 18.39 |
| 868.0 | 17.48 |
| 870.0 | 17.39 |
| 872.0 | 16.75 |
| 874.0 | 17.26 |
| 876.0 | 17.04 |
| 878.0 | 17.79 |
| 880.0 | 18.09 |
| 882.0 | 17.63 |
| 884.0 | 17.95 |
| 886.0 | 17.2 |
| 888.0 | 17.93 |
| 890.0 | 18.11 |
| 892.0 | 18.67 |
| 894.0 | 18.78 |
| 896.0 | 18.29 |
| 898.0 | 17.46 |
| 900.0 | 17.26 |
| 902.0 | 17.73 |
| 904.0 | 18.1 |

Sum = 1.6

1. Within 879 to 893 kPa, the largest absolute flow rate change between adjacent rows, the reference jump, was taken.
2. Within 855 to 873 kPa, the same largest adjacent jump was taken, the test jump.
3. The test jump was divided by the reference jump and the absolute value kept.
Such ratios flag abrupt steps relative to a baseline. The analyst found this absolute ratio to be 1.3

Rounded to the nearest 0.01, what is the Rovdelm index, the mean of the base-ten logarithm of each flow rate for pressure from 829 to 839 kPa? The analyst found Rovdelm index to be 1.25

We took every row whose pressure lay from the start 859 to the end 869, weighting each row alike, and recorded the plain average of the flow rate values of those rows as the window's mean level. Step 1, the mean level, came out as 17.9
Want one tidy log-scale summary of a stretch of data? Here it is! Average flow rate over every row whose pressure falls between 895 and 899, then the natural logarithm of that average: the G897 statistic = 2.88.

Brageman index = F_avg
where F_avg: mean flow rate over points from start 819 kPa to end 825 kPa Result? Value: 18.95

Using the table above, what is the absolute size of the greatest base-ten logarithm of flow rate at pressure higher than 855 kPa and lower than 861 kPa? 1.27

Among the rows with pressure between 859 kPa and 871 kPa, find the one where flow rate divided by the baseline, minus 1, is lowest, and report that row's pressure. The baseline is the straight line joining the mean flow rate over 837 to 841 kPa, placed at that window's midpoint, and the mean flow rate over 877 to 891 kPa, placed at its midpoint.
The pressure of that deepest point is 870.0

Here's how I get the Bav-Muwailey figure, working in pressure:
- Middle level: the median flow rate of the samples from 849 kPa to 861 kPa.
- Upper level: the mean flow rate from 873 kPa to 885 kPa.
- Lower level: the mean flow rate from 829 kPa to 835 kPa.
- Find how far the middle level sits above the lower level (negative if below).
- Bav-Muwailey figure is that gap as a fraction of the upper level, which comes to -0.03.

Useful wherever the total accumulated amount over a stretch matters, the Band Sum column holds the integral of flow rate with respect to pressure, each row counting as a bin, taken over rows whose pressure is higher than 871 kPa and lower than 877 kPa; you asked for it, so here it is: 102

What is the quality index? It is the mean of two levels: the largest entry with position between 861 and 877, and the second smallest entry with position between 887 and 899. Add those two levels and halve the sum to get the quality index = 18.2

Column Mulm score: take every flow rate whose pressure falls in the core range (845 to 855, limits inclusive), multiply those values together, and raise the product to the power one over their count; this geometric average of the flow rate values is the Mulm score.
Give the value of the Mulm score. 16.9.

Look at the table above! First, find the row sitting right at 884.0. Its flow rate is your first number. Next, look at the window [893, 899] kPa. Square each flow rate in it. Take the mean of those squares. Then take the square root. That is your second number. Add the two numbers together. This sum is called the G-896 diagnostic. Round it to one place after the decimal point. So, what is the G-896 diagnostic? 36.1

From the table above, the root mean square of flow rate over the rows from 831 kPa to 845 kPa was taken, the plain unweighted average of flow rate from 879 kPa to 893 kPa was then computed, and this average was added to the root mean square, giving 35.5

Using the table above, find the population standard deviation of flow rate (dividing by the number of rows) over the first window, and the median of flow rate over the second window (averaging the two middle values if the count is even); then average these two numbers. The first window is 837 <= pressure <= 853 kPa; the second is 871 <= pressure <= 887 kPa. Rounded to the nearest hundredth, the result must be 8.94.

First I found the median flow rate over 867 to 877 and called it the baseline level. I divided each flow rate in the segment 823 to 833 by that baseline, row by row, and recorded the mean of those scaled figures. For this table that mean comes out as 1.07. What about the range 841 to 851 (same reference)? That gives 0.98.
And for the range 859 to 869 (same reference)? 1.03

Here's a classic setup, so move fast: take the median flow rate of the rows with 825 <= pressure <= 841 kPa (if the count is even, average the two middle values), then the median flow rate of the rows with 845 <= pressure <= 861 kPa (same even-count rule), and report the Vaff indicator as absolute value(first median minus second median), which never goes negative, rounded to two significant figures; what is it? 0.75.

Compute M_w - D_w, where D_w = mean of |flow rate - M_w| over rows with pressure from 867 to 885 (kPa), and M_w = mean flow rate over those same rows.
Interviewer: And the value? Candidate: 17.2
